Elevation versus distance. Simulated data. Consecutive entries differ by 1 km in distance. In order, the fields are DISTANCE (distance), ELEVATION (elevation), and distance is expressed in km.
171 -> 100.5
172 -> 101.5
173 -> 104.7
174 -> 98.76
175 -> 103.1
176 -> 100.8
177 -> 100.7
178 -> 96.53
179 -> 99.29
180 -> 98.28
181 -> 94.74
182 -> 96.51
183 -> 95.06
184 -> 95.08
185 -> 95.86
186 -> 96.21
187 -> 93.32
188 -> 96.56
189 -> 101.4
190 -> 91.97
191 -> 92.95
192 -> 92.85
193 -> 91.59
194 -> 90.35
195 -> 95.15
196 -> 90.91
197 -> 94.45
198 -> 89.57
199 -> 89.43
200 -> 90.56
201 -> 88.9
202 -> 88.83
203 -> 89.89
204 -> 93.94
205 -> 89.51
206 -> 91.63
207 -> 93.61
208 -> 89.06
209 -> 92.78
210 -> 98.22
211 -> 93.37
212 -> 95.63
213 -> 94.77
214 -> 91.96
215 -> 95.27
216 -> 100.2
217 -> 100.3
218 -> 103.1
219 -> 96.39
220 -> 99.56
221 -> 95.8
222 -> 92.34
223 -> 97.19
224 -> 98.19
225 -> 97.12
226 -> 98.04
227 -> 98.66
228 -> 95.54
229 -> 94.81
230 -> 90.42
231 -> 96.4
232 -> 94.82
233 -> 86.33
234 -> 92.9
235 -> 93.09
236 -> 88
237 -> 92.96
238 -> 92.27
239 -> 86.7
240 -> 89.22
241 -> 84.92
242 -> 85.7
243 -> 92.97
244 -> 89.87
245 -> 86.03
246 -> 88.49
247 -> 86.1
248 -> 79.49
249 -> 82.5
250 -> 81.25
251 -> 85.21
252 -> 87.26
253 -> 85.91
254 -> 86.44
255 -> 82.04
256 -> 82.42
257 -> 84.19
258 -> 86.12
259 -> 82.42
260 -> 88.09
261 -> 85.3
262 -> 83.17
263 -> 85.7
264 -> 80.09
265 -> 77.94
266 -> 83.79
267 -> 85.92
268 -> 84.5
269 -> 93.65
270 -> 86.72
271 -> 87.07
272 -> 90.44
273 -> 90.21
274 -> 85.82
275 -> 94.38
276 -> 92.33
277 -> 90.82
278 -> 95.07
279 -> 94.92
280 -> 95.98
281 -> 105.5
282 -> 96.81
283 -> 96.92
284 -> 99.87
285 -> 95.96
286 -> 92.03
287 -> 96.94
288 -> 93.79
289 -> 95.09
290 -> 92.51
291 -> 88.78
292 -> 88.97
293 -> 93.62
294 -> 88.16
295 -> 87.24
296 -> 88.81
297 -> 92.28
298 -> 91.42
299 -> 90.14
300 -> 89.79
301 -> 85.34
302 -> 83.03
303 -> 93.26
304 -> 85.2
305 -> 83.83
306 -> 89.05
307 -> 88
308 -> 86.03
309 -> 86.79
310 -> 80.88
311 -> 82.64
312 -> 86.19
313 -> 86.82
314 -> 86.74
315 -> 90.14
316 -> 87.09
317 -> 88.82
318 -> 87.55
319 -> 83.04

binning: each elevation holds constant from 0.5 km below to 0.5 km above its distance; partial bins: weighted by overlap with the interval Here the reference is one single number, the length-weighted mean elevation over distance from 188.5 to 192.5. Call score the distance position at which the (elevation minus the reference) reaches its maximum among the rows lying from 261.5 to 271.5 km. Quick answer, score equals 269 km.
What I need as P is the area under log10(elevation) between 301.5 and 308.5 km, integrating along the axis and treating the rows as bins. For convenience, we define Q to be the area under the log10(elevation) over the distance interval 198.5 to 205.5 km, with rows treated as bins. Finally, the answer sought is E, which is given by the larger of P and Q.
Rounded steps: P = 13.6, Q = 13.7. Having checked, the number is 13.7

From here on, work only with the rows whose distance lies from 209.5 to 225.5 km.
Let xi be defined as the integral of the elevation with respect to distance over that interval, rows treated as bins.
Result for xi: 1549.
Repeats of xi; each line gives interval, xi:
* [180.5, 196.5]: 1511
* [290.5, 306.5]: 1419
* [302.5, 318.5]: 1389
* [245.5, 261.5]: 1353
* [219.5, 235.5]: 1521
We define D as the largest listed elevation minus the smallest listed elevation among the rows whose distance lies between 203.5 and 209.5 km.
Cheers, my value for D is 5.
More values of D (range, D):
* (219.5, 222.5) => 7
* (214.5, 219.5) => 8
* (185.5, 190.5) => 9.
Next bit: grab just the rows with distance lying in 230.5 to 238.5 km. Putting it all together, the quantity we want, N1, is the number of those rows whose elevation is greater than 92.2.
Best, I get 6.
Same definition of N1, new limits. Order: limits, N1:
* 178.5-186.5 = 8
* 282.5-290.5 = 7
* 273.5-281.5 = 6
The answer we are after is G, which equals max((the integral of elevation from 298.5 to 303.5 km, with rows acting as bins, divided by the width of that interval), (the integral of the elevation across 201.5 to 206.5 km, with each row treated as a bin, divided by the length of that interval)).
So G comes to 90.8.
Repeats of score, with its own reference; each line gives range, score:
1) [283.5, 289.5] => 284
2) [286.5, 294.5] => 287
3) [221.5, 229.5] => 227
